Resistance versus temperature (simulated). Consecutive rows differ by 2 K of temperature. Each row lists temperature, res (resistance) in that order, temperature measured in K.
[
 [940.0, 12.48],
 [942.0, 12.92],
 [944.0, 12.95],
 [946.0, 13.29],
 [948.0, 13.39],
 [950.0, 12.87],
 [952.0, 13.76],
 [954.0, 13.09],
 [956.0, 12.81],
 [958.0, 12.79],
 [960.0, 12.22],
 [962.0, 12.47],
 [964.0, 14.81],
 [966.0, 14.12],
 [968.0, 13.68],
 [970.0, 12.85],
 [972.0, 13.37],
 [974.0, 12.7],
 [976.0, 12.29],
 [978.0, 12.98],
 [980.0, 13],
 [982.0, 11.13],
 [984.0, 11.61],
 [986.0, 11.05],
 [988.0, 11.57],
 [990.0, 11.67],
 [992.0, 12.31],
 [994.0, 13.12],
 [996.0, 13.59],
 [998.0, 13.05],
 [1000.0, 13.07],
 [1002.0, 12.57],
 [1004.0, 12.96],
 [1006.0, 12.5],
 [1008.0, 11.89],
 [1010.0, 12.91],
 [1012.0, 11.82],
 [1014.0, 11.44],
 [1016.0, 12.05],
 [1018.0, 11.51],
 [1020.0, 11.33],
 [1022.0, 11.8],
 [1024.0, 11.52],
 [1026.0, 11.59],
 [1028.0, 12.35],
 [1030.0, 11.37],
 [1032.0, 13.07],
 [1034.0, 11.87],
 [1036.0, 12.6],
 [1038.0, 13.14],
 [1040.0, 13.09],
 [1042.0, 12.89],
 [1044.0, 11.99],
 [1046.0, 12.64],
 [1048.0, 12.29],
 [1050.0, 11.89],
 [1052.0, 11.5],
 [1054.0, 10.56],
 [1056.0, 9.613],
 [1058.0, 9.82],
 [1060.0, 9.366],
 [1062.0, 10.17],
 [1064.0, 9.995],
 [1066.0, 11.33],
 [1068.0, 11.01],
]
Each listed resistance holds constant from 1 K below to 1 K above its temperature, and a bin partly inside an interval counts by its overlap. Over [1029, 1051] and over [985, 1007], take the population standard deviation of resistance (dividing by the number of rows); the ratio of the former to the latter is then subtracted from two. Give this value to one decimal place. 1.2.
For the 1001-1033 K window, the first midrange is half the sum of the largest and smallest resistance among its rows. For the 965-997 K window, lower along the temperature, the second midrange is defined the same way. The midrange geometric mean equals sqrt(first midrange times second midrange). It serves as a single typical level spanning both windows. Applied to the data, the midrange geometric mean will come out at 12.4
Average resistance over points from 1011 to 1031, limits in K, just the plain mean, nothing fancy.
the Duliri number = 11.7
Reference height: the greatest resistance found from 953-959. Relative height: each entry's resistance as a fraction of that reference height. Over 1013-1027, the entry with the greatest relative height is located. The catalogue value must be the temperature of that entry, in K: 1016.0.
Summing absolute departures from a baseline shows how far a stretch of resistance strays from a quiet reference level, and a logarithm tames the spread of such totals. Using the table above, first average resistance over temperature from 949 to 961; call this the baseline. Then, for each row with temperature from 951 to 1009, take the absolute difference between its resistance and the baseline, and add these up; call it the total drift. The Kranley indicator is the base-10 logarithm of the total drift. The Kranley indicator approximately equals 1.28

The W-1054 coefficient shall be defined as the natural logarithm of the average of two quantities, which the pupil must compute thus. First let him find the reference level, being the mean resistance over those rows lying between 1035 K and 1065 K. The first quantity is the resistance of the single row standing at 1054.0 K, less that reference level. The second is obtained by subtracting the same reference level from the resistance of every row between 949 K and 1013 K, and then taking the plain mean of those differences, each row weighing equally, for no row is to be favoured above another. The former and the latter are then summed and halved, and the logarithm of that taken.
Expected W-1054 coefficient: -1.6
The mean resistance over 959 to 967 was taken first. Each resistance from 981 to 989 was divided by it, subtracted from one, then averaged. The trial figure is 0.15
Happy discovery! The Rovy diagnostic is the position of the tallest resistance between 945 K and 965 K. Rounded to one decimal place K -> 964.0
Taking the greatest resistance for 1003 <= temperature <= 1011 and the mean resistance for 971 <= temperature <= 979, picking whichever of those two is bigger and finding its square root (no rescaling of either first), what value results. 3.60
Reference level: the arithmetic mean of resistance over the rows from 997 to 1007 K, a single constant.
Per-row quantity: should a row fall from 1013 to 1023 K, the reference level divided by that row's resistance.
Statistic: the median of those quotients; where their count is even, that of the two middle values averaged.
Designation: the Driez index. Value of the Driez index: 1.11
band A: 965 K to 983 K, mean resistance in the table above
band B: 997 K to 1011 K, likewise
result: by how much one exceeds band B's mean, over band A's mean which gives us -0.907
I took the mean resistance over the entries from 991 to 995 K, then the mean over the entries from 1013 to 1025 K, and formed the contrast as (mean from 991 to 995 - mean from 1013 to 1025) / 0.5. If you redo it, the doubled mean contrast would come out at 2.2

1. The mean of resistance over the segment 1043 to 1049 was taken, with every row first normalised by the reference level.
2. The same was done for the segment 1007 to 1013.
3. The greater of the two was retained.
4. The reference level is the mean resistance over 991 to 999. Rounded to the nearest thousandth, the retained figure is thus 0.945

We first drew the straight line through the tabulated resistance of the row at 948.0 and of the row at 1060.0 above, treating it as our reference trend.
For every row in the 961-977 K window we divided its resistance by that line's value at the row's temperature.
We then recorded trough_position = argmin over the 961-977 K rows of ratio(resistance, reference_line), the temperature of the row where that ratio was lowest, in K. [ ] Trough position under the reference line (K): 962.0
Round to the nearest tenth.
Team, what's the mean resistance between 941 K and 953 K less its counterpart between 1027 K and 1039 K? 0.8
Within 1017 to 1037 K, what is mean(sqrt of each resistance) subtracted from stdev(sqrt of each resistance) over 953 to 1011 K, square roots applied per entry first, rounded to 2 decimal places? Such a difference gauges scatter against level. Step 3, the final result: -3.33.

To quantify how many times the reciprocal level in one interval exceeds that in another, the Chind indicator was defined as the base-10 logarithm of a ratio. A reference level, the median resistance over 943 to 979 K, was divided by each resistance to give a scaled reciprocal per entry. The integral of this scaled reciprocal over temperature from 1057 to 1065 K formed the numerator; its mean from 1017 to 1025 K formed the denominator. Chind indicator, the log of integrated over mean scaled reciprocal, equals 0.97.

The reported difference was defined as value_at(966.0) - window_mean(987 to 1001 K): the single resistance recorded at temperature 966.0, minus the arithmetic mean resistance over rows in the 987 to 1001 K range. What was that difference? 1.49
